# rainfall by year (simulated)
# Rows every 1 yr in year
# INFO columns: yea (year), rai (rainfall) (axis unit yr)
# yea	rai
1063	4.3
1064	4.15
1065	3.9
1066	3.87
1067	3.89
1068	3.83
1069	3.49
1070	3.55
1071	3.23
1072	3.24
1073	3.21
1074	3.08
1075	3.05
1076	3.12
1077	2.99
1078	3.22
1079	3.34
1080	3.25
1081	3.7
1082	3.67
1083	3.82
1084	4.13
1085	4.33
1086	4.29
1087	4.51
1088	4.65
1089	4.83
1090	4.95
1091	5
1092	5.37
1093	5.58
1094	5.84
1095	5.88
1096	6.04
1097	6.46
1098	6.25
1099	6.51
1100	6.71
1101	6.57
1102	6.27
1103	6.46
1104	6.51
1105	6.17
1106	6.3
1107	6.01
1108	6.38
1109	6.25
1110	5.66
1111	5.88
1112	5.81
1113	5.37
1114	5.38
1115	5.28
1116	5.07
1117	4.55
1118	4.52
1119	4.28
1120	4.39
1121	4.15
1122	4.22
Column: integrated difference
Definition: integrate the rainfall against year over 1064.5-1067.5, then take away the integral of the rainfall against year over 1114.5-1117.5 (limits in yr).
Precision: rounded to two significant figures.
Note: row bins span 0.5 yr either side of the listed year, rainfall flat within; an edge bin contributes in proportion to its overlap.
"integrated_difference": -3.2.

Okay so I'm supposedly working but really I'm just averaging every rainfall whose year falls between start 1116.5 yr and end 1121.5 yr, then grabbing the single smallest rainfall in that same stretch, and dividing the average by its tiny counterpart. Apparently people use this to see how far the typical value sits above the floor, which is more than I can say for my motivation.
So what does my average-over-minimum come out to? 1.05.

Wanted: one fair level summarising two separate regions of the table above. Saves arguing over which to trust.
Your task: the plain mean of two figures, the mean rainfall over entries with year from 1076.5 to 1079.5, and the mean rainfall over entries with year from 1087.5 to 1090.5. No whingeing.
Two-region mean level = 4.00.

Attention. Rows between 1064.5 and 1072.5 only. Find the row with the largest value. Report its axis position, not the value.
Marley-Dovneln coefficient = 1065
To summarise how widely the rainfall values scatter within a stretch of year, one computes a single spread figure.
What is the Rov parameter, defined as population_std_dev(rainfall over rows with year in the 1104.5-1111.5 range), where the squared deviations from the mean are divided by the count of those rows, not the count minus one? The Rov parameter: 0.24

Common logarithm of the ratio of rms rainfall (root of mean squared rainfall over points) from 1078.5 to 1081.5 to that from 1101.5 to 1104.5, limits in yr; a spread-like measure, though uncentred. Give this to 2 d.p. -0.27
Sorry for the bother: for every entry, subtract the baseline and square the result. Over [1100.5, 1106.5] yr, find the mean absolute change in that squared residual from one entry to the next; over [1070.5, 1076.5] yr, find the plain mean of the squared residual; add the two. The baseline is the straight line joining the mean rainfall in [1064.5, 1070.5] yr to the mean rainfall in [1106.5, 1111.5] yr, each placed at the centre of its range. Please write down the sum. 1.1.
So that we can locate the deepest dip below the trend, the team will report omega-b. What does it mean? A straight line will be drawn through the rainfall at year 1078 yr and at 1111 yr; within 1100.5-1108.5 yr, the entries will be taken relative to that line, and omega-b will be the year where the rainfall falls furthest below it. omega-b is 1107 yr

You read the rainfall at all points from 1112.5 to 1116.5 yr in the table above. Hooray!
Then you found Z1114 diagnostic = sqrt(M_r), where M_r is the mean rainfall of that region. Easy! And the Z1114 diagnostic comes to 2.3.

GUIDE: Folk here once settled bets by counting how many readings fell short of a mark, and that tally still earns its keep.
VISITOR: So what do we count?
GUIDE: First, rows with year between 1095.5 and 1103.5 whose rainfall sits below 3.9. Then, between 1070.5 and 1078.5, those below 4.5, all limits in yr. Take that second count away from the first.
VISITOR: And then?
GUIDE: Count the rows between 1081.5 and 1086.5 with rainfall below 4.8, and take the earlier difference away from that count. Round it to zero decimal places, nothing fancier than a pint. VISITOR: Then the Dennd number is 13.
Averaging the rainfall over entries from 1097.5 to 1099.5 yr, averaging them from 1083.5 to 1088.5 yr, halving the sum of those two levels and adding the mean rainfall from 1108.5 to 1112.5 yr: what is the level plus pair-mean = 11.3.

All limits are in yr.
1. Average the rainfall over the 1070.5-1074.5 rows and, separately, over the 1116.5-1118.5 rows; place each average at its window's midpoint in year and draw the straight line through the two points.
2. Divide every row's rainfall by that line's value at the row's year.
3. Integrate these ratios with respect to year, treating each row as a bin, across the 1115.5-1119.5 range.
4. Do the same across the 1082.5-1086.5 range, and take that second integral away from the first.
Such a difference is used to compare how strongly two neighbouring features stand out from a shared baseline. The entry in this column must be -1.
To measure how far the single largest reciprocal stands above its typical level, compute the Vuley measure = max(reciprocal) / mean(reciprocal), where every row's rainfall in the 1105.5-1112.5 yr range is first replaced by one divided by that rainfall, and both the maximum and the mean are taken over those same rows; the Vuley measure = 1.07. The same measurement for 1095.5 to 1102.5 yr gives 1.06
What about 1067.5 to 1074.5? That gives 1.09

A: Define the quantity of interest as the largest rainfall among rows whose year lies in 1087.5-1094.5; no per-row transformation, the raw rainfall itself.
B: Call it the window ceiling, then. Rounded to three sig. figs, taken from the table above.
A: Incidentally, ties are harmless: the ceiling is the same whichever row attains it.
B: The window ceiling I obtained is 5.84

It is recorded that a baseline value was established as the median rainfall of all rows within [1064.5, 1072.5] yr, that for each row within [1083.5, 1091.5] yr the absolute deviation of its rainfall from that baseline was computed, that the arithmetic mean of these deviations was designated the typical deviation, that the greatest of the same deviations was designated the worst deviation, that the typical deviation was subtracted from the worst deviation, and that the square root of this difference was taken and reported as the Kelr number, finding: 0.64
